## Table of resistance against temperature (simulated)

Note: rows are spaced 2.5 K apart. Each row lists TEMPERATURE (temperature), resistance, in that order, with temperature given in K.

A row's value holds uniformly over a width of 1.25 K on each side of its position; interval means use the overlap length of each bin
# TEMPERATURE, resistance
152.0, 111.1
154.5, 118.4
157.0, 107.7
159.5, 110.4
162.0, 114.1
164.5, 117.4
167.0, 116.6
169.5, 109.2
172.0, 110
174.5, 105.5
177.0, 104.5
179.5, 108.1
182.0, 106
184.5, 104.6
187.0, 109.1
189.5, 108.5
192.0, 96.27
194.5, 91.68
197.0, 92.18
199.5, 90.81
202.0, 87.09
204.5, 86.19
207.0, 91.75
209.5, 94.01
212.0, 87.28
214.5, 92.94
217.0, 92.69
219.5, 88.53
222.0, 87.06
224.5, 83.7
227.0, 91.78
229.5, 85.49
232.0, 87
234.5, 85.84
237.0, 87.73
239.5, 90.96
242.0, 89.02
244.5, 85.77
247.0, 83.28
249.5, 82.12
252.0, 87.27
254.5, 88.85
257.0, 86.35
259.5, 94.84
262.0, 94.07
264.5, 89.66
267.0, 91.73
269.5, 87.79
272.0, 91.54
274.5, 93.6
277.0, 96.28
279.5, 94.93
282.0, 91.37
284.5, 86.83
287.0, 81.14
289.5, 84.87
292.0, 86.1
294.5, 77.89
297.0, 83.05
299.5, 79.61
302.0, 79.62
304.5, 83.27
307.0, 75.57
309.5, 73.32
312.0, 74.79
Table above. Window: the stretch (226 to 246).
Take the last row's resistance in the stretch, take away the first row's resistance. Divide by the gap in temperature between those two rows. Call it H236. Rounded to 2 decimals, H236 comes -0.34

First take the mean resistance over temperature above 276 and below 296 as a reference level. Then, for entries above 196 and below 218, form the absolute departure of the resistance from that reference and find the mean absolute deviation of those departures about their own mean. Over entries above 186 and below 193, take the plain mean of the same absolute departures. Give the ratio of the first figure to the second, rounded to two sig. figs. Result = 0.12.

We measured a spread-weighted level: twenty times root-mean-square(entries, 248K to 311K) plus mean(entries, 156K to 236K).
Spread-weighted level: 1832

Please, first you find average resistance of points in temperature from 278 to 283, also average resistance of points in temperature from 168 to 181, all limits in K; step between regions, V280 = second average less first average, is 14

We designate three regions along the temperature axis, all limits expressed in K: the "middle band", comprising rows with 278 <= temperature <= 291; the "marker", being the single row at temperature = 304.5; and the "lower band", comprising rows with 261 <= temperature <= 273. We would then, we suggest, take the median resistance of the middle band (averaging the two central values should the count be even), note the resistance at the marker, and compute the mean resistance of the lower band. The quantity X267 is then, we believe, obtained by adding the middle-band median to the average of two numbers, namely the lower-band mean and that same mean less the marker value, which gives 136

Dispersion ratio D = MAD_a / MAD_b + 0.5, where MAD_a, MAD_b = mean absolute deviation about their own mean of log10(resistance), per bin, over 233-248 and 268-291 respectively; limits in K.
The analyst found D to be 1.03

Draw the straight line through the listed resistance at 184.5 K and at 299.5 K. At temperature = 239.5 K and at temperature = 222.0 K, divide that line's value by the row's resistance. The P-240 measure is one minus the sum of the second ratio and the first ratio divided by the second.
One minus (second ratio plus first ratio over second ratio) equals -1.03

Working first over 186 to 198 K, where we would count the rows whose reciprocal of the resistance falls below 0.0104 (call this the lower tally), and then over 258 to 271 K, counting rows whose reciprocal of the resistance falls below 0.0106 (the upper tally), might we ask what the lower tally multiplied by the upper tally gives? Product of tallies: 3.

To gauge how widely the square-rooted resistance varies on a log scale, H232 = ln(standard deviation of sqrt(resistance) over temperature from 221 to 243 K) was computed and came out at -2.0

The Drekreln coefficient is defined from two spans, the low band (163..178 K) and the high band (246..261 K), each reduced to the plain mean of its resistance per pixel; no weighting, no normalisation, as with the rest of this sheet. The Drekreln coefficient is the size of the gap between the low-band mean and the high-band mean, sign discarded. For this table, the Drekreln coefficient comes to 23.4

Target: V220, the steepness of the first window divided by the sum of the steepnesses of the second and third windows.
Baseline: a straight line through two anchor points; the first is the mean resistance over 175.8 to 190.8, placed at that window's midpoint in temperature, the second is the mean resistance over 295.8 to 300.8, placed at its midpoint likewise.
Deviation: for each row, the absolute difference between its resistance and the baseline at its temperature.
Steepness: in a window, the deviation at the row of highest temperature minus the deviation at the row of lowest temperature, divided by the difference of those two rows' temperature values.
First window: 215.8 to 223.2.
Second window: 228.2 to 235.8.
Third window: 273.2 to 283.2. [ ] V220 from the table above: -2.5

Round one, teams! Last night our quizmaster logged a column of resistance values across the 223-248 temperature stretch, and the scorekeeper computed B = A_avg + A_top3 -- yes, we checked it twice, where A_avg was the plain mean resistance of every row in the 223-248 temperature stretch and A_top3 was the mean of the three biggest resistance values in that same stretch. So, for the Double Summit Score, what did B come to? 178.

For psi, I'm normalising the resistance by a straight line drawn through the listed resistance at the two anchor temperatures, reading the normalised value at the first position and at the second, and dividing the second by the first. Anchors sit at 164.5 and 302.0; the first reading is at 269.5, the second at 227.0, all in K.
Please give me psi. 0.92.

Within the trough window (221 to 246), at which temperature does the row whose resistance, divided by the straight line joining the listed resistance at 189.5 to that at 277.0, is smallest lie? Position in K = 224.5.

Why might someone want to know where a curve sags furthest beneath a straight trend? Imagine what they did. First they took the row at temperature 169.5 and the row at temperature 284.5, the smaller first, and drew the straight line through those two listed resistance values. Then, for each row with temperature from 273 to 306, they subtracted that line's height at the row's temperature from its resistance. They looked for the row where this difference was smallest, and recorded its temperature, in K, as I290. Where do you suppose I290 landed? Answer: 294.5 K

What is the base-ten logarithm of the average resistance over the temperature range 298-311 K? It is 1.89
